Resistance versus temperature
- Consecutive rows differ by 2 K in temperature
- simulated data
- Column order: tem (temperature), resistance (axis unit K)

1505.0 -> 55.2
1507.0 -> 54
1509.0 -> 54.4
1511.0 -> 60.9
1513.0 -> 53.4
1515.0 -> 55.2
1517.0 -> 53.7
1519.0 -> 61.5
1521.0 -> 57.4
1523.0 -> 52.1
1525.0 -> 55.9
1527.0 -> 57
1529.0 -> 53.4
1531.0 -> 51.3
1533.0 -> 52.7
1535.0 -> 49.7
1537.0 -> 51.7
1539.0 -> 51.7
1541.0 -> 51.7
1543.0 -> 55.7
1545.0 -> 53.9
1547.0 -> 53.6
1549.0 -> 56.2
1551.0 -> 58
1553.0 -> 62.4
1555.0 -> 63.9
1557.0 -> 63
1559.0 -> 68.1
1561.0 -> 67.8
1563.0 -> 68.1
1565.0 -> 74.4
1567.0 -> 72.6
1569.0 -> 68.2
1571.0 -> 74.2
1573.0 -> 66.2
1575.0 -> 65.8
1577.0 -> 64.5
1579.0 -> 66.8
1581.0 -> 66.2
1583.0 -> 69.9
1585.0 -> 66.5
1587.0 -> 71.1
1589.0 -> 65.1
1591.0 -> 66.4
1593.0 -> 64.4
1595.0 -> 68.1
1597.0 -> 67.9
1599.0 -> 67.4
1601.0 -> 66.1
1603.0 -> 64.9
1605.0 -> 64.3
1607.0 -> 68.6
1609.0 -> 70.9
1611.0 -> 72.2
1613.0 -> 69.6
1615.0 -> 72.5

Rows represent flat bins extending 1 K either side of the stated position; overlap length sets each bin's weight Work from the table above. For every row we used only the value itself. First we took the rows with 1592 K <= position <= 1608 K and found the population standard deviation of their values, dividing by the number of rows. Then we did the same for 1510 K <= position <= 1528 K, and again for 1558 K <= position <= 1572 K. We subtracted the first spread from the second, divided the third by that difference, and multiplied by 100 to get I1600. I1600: 203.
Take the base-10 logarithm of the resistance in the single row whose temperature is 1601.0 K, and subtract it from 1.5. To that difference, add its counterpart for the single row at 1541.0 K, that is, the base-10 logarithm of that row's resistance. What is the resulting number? 1.39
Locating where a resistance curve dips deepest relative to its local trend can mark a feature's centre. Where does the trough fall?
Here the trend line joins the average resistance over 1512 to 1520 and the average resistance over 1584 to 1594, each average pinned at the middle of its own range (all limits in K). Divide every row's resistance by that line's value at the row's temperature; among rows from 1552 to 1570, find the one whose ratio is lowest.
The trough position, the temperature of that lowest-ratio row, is 1553.0 K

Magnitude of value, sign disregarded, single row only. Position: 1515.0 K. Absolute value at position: 55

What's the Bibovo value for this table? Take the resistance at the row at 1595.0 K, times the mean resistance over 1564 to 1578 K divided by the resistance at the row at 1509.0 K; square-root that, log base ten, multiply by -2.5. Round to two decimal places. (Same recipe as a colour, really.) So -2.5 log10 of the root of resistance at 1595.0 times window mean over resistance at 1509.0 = -2.42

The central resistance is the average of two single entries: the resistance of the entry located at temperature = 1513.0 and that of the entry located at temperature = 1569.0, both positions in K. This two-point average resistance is 60.8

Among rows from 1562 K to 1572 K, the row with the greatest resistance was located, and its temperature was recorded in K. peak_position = 1565.0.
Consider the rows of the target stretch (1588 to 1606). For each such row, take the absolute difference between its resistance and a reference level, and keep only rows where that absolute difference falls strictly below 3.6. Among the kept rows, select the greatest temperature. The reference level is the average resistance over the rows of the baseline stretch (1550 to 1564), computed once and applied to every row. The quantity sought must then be 1605.0 K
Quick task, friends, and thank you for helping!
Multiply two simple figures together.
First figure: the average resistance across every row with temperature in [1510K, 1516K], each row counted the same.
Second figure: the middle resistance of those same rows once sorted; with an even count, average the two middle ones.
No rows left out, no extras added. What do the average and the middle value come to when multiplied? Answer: 3119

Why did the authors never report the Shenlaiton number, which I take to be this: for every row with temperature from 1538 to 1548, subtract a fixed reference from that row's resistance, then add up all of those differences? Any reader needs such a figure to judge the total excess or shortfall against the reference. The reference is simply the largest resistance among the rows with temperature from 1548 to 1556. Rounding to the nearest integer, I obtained -53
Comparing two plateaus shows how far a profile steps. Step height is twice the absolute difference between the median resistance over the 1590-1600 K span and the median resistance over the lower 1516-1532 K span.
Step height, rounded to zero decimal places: 25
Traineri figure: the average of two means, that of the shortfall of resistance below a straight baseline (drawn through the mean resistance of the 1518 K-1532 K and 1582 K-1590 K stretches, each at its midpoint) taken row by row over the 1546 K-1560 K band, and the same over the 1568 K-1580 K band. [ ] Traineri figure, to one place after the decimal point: -0.7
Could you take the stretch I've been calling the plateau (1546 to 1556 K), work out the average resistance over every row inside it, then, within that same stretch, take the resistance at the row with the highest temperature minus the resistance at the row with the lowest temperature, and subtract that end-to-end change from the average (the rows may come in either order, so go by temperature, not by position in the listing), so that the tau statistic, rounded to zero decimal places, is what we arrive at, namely 49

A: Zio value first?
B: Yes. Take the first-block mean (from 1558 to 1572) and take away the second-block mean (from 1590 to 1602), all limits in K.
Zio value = 4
